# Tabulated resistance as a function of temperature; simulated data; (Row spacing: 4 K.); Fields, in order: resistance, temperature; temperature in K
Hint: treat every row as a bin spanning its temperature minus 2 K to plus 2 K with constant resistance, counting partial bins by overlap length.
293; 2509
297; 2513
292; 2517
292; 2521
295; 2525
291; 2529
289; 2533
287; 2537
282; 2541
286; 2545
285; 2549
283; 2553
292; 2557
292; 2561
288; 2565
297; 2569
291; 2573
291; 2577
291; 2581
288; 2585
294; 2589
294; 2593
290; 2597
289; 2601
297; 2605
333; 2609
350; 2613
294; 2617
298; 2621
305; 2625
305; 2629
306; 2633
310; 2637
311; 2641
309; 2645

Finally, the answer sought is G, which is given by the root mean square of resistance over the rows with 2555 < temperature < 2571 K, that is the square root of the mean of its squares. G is 292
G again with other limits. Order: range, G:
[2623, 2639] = 307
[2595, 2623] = 308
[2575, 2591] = 291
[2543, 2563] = 288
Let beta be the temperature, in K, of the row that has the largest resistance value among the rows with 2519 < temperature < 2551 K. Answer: 2525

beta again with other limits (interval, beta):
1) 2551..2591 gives 2569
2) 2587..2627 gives 2613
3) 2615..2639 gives 2637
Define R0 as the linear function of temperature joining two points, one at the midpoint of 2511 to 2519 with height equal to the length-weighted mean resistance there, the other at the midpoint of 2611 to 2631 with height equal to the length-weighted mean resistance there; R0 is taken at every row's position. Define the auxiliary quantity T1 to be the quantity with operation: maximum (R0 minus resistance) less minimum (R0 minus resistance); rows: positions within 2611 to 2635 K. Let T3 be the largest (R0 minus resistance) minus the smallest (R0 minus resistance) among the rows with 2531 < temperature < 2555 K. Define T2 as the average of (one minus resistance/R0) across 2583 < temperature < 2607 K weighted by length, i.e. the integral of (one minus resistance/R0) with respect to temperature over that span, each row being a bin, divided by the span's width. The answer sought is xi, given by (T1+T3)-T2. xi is 66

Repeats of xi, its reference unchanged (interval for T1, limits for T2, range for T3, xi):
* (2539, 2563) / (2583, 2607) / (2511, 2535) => 19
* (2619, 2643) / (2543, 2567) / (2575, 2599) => 15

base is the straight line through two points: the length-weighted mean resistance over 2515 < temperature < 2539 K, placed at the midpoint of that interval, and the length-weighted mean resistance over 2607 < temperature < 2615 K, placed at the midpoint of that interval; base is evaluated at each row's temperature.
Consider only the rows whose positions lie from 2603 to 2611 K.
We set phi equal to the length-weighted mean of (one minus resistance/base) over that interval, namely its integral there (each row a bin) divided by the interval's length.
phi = 0.071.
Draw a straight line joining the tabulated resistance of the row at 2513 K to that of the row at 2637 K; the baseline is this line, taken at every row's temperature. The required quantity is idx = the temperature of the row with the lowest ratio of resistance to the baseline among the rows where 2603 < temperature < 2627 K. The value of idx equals 2617 K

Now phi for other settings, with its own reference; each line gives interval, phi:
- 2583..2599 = 0.115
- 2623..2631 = 0.131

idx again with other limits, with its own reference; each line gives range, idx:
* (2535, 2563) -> 2553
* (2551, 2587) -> 2553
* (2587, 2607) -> 2601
